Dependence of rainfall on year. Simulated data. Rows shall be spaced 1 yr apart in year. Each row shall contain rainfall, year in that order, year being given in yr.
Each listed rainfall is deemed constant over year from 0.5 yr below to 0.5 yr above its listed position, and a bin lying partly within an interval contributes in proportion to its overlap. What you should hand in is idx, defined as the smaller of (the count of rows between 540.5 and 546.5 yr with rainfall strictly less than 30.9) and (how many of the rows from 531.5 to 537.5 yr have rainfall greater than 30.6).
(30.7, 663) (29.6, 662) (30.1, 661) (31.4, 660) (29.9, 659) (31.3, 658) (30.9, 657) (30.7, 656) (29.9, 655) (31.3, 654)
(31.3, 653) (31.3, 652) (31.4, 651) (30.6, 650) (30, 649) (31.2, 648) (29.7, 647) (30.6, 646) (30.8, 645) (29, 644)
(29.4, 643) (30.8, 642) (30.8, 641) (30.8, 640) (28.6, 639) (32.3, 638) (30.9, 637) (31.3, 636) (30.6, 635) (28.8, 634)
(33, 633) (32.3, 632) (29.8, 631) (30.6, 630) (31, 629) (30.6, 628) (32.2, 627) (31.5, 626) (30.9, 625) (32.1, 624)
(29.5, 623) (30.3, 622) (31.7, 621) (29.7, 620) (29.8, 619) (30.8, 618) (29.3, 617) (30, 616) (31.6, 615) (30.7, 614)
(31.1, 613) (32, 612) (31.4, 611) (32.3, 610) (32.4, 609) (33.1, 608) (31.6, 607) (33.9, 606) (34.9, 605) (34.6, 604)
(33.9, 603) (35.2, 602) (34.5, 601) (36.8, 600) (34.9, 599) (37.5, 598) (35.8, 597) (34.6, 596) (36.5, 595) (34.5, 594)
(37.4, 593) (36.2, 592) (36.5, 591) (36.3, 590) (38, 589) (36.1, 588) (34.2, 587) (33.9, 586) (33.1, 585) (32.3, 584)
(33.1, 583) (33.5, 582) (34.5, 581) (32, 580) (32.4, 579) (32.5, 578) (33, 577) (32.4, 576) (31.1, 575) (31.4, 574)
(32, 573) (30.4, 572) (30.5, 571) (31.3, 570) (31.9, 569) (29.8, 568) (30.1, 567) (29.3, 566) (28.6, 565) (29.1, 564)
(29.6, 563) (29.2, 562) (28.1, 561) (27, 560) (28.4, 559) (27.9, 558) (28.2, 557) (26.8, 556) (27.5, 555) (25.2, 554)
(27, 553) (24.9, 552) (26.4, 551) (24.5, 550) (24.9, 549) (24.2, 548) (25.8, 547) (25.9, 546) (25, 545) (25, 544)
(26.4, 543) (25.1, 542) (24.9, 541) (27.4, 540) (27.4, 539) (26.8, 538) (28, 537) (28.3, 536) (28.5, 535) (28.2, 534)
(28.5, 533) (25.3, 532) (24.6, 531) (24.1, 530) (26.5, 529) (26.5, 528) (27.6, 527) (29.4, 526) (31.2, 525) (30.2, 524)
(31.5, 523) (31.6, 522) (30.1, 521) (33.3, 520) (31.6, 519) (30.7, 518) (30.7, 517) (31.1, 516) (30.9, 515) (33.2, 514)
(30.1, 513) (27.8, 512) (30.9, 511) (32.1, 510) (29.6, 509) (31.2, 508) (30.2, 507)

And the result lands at 0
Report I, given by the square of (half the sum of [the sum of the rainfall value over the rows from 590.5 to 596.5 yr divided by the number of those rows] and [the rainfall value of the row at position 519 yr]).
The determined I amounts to 1141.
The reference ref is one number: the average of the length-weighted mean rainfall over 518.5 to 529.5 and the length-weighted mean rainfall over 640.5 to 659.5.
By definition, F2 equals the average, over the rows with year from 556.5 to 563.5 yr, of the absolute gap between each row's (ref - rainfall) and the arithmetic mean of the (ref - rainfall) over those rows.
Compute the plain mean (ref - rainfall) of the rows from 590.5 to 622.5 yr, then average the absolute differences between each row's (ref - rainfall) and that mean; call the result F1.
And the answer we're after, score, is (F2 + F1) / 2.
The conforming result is 1.4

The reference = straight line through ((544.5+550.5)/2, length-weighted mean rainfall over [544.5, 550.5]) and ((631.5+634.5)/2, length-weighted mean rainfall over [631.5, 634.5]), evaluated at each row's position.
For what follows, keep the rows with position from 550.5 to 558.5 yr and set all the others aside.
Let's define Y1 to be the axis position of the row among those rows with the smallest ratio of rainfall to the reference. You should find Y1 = 552 yr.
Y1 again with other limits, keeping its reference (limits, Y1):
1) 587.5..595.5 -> 594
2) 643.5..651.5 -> 644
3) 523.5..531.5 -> 530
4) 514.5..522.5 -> 521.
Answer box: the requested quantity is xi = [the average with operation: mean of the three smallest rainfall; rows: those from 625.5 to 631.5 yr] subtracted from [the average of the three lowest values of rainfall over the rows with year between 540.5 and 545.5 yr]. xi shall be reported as -5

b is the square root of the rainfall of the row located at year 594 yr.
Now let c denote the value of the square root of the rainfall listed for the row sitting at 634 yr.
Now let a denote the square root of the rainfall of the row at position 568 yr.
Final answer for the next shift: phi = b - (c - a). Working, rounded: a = 5.46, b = 5.87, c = 5.37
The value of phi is 6.0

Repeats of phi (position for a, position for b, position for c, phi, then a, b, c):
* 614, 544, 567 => 5.1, 5.54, 5.00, 5.49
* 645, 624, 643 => 5.8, 5.55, 5.67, 5.42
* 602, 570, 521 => 6.0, 5.93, 5.59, 5.49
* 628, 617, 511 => 5.4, 5.53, 5.41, 5.56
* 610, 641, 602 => 5.3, 5.68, 5.55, 5.93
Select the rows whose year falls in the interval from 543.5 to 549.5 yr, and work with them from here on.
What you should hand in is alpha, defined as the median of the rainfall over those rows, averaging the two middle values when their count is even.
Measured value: 25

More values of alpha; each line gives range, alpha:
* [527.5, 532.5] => 25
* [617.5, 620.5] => 30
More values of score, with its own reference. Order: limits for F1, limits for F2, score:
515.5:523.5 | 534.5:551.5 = 0.9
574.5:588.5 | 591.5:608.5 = 1.1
